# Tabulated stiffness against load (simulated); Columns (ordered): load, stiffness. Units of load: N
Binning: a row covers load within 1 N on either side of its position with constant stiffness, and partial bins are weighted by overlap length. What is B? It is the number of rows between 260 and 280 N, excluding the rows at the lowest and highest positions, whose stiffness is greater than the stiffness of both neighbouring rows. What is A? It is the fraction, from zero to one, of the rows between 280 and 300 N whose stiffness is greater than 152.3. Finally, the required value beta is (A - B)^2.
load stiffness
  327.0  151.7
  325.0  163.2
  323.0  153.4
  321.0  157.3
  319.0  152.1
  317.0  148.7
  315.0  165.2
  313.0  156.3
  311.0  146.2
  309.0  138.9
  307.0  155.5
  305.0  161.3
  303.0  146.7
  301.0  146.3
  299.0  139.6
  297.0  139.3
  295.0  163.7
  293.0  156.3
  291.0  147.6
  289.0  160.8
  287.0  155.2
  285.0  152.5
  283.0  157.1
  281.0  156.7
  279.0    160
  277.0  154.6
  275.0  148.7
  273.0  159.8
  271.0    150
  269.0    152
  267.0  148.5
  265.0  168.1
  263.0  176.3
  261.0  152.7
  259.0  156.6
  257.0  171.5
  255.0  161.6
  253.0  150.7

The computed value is 5.3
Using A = 0.70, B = 3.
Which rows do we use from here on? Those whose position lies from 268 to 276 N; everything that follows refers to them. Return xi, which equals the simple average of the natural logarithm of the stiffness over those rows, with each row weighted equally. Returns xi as 5.03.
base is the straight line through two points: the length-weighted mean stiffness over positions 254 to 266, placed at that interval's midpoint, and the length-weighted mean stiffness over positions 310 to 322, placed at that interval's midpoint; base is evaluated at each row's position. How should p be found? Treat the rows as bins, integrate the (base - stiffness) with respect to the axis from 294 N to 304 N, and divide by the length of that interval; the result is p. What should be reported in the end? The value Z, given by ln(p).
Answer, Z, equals 2.3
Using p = 10.3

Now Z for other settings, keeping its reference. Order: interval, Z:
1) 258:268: 1.2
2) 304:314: 1.4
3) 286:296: 0.8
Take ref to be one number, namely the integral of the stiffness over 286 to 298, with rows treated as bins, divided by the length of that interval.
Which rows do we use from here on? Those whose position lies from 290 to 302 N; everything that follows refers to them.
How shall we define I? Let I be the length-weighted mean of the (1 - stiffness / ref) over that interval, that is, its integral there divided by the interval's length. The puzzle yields 0.033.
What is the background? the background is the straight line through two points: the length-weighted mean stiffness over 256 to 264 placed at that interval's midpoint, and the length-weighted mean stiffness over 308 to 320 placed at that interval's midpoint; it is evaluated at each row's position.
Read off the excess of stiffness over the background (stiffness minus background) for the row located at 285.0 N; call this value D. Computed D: -6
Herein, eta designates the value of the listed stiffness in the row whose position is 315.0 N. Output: 165.2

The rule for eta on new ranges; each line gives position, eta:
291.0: 147.6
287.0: 155.2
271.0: 150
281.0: 156.7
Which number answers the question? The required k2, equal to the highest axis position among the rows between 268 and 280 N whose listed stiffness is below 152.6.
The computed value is 275.0 N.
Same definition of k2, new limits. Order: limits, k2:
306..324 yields 319.0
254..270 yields 269.0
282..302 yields 301.0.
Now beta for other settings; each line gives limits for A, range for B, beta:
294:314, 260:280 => 6.8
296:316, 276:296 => 6.8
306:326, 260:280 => 5.8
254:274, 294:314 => 0.1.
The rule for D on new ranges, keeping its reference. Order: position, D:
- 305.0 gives 8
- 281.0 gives -3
